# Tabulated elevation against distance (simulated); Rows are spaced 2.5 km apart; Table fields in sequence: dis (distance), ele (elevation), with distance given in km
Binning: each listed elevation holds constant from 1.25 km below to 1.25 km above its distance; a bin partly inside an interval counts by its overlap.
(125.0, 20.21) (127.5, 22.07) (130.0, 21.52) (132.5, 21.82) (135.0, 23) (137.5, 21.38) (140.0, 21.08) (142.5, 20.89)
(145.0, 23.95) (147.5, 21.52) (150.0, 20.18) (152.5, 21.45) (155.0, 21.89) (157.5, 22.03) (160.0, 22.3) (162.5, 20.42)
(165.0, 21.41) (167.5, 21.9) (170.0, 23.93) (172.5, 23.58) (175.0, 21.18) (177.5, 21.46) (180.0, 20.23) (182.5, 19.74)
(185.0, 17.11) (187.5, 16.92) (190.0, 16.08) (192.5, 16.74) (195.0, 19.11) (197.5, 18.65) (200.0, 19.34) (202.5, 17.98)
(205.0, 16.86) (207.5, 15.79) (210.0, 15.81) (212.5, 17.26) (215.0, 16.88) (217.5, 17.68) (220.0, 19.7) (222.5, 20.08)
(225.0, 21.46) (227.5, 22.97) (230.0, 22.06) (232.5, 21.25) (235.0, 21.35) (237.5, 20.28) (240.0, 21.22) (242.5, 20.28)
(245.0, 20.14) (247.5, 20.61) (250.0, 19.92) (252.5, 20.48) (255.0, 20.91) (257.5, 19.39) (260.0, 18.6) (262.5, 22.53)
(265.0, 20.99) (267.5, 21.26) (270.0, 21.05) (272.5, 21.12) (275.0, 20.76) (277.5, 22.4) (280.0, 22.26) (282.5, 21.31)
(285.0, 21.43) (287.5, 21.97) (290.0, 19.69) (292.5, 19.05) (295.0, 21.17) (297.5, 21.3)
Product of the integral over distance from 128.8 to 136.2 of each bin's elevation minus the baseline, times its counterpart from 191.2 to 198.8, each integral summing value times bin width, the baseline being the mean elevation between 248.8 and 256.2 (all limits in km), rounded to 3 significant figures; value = -214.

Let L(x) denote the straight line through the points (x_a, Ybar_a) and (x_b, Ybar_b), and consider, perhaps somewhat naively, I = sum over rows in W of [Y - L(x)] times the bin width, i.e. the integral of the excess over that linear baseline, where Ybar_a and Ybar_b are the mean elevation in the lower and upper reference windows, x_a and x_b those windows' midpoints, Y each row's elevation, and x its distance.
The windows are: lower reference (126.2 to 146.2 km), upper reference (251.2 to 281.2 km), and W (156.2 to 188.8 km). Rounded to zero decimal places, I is -24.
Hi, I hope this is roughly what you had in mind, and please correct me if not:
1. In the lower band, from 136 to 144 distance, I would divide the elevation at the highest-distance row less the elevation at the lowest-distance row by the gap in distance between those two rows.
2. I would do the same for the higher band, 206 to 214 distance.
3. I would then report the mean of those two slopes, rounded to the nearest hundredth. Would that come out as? 0.10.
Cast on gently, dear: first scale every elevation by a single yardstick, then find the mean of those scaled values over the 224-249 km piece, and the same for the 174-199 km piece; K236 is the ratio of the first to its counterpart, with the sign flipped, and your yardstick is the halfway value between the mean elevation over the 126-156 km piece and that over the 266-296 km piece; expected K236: -1.13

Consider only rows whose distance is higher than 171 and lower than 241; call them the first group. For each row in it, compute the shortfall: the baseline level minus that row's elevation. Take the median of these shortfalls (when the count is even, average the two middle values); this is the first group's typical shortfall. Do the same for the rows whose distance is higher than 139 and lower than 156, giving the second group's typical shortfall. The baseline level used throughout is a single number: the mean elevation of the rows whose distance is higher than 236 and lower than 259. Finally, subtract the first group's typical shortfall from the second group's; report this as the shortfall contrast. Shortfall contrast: -1.9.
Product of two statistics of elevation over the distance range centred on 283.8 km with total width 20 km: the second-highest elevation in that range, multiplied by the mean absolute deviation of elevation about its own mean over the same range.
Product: 21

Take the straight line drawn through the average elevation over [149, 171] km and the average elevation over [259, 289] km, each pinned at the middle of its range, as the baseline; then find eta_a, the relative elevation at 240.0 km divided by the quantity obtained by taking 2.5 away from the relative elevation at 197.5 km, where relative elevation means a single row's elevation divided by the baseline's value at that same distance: -0.61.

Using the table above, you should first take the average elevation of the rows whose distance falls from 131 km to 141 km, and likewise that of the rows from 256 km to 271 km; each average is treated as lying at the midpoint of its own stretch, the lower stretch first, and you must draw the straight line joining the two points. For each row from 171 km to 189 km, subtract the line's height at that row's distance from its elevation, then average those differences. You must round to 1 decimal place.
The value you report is -1.4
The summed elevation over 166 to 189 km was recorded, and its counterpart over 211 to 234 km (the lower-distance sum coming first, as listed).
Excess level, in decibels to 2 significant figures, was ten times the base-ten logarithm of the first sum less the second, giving 8.3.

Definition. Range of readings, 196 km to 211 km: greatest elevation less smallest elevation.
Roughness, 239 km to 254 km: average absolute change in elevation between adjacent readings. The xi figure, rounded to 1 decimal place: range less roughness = 3.0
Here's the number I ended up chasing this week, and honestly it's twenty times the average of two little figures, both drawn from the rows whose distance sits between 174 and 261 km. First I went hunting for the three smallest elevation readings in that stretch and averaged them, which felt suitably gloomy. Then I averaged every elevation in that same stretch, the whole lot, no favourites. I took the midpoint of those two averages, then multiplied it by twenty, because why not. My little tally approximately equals 352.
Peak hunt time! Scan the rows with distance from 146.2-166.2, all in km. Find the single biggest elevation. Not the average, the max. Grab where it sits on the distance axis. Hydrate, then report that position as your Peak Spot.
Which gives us 160.0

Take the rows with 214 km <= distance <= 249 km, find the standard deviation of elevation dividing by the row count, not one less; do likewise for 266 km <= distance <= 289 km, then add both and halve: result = 1.04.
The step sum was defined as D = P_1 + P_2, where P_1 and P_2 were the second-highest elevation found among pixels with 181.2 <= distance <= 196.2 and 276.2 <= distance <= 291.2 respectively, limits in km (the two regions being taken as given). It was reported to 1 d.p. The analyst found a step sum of 41.4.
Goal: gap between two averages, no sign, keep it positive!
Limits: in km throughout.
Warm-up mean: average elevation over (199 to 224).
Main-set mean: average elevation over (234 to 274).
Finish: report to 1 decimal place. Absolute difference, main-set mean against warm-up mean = 2.9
